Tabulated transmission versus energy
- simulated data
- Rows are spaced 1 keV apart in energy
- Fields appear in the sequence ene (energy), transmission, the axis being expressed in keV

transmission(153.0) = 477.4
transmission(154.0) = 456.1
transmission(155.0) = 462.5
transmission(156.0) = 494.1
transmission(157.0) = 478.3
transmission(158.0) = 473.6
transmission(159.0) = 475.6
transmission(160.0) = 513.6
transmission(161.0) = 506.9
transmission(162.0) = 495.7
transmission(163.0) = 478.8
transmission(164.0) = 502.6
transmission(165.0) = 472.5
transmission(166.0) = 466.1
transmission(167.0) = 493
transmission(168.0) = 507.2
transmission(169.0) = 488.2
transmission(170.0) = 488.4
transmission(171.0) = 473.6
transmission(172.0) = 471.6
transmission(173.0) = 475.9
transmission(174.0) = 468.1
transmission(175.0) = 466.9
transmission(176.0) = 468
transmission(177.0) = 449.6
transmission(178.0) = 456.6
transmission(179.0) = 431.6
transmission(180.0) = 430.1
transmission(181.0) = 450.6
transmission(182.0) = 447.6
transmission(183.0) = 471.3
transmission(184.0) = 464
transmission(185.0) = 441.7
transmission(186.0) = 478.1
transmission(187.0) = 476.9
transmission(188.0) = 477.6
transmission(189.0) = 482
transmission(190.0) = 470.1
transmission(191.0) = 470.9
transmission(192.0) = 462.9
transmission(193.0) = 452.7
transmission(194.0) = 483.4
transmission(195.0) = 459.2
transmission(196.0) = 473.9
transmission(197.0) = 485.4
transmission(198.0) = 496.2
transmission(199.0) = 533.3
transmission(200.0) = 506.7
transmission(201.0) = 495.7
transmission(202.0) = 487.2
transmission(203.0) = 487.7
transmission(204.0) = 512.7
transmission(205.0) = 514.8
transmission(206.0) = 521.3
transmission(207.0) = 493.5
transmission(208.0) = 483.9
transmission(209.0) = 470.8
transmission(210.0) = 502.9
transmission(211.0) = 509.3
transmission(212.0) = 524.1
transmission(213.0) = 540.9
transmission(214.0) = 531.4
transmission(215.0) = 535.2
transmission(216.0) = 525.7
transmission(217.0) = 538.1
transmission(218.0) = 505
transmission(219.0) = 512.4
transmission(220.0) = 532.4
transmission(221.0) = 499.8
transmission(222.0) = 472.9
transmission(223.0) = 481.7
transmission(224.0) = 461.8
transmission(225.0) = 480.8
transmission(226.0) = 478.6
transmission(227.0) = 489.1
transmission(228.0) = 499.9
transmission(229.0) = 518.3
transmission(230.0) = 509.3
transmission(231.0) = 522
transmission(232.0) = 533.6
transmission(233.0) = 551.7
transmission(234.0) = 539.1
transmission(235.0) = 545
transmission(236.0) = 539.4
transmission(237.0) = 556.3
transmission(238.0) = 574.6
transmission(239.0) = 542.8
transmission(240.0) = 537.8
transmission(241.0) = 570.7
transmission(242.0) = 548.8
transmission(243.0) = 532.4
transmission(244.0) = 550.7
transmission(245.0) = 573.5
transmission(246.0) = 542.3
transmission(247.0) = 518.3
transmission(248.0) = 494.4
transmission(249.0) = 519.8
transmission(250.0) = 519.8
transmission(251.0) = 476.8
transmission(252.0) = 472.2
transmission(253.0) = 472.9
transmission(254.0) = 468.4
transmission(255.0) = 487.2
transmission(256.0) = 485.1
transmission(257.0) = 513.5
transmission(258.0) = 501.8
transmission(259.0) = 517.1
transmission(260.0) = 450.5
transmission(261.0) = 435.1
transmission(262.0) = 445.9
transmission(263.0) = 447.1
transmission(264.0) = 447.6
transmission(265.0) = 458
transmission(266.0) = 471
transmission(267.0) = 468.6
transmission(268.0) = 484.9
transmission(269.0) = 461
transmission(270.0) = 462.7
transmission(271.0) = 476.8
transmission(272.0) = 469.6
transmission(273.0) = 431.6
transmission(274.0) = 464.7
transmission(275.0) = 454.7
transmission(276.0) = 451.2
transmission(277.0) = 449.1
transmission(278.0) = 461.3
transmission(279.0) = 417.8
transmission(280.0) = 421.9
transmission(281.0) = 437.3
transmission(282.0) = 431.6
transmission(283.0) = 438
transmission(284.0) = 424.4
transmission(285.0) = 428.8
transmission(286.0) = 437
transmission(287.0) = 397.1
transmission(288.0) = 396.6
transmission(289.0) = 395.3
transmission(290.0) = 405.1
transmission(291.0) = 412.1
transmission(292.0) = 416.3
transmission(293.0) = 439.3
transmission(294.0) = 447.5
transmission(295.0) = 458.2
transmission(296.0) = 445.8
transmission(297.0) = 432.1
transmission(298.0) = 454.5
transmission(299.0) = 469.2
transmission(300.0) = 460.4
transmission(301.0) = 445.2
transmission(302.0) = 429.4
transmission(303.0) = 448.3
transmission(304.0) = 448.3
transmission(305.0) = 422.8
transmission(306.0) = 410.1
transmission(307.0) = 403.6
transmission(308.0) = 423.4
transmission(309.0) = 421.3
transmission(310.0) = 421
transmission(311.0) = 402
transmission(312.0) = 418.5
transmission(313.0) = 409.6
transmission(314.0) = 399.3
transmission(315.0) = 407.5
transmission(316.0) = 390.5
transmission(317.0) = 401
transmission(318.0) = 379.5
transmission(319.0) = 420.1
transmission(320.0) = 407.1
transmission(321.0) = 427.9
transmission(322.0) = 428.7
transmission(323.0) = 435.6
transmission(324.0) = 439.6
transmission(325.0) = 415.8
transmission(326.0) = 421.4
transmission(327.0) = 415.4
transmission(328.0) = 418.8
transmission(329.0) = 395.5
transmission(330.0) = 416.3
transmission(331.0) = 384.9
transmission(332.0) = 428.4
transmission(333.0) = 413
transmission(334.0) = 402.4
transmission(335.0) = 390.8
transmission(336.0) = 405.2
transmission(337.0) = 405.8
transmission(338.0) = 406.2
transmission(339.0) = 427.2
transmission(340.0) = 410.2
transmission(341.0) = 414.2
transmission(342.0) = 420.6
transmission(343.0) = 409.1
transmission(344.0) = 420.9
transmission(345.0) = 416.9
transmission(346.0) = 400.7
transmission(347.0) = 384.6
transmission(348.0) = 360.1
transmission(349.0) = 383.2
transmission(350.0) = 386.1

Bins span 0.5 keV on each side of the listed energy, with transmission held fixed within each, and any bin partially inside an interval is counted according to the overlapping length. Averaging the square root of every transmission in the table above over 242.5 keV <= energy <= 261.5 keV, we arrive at 22.4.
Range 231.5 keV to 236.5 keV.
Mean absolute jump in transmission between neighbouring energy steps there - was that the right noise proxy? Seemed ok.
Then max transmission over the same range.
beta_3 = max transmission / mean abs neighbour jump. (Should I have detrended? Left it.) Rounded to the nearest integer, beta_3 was 52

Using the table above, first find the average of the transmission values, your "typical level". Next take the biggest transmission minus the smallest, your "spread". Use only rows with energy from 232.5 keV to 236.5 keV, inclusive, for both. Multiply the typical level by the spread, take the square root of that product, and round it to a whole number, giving 83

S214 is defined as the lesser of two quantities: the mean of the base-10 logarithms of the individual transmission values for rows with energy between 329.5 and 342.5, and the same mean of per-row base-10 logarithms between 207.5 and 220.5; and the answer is 2.61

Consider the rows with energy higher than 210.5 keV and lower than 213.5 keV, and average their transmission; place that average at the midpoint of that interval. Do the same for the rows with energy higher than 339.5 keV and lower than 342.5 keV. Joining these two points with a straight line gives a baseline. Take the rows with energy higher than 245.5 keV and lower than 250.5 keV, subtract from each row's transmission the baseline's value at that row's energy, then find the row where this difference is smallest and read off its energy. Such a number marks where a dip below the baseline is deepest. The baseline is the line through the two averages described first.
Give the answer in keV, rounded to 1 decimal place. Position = 248.0 keV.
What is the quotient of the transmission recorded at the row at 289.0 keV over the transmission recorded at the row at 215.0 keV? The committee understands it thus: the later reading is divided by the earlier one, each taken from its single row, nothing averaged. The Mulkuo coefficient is 0.74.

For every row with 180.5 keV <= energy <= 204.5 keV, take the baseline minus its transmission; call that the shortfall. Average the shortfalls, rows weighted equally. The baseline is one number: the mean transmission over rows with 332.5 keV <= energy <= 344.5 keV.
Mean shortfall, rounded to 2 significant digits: -67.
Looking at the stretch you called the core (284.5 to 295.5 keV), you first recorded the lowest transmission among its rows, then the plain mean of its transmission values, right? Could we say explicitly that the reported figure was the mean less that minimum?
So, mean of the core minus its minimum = 26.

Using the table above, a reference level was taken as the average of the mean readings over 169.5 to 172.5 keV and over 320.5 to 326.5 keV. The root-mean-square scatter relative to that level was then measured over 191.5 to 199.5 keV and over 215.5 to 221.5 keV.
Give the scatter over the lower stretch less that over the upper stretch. -31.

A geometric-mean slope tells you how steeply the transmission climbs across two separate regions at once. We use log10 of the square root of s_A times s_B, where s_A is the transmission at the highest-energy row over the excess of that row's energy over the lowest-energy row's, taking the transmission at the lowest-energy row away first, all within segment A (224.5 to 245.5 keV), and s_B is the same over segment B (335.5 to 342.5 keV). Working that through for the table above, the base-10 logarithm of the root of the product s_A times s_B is 0.54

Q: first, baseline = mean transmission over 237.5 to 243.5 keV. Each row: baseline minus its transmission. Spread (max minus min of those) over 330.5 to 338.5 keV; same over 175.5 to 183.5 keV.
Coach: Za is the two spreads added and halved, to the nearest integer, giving 42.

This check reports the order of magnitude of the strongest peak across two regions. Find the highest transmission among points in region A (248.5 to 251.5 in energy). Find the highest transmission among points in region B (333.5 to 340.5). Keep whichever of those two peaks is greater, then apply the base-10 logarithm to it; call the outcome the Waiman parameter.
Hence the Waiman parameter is 2.72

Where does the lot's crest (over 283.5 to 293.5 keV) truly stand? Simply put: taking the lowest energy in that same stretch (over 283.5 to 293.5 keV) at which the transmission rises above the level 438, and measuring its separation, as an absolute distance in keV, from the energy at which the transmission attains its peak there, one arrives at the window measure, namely 0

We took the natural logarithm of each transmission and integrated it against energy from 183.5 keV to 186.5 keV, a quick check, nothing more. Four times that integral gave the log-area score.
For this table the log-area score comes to 74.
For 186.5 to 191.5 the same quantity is 123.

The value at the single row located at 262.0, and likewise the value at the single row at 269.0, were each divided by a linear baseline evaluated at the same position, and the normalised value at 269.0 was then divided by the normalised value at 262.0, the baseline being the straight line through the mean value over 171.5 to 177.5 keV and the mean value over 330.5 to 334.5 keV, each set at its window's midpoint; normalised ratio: 1.04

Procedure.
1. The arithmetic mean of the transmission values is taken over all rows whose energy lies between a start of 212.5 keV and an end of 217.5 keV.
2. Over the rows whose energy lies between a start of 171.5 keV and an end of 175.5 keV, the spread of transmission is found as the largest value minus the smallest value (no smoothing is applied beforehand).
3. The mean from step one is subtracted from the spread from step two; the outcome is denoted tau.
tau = -525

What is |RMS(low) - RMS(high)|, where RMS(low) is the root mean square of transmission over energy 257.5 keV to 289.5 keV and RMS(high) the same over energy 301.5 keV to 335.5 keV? 34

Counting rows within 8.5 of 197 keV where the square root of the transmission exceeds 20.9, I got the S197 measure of 17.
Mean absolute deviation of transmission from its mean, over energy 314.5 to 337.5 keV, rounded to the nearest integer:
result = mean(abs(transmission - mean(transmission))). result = 13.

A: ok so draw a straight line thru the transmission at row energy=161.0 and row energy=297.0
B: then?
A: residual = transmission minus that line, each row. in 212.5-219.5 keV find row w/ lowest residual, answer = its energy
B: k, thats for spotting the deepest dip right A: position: 218.0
